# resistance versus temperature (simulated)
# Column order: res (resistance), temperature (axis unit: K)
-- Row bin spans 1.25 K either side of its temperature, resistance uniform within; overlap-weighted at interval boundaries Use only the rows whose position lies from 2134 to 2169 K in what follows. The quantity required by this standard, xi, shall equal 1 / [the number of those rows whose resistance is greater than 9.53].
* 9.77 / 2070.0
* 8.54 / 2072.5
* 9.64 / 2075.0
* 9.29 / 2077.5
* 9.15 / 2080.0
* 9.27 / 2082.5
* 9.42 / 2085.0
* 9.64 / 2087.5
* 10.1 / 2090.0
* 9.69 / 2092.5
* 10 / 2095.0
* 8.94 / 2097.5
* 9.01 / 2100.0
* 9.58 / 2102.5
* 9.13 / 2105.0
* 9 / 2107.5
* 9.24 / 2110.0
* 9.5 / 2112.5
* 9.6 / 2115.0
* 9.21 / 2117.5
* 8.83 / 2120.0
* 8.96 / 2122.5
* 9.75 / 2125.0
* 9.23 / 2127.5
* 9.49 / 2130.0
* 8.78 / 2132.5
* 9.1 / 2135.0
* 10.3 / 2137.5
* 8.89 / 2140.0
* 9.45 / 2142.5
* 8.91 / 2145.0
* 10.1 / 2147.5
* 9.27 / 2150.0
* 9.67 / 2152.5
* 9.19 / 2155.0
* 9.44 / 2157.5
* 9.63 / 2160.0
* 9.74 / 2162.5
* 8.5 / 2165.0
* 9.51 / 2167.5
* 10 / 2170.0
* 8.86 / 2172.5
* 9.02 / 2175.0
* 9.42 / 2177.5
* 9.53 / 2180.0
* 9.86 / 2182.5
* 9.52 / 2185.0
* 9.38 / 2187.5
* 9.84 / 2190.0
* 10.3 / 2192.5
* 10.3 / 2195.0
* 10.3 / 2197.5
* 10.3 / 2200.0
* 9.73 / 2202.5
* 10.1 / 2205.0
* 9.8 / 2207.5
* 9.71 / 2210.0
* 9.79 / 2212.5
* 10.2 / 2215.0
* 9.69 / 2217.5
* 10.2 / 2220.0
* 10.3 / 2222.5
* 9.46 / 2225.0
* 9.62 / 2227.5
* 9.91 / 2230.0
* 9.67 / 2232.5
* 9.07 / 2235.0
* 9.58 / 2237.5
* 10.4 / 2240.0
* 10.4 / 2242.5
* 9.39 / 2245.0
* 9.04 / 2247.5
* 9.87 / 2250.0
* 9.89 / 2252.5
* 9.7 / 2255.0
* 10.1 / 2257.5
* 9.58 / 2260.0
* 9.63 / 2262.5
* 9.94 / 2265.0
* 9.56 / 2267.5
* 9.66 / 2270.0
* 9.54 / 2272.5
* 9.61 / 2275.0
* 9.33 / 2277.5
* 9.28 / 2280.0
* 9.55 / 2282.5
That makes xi 0.200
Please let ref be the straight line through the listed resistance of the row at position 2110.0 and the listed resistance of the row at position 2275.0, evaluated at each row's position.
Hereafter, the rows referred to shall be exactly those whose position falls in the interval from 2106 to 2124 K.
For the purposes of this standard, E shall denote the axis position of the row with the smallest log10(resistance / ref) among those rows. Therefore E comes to 2120.0 K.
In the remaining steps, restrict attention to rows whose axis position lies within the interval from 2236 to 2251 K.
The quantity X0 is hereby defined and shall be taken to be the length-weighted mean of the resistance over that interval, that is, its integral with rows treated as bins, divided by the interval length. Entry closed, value 9.8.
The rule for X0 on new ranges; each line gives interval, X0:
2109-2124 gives 9.2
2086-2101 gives 9.6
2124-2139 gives 9.4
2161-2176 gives 9.3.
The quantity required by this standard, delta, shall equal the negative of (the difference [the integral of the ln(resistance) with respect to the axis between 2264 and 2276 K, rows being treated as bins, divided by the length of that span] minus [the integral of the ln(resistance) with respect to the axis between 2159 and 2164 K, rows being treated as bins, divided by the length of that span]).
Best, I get 0.00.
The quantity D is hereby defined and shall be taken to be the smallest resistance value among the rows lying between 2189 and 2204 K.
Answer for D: 9.73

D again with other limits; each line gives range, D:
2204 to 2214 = 9.71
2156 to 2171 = 8.5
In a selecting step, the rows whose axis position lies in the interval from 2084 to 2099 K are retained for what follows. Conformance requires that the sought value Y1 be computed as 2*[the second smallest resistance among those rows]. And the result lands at 18.84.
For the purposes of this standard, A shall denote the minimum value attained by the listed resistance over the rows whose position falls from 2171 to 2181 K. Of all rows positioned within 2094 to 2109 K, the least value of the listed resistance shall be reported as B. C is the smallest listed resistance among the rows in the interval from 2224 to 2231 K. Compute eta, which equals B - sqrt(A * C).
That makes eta -0.22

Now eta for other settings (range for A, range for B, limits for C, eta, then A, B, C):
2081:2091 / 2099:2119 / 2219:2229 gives -0.36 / 9.27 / 9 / 9.46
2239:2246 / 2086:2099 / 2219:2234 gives -0.48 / 9.39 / 8.94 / 9.46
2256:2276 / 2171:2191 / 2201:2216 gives -0.76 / 9.54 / 8.86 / 9.71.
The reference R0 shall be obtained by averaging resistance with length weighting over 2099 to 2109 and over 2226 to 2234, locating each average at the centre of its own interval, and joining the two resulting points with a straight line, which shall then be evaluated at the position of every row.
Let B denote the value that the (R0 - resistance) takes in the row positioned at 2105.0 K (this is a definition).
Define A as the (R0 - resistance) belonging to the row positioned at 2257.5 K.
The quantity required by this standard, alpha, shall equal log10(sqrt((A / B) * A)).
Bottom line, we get 0.1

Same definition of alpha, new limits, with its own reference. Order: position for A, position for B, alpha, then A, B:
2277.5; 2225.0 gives 0.1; 0.6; 0.2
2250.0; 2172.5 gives -1.0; -0.1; 0.6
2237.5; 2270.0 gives -0.5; 0.2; 0.2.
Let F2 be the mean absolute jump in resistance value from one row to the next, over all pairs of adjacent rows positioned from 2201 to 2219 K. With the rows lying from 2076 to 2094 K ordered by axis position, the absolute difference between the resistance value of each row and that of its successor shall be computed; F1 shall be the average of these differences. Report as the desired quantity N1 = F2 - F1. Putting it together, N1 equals 0.04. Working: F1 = 0.25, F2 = 0.293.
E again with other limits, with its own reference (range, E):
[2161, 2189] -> 2165.0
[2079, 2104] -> 2097.5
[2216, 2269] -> 2247.5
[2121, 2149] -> 2132.5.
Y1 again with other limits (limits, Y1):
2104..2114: 18.26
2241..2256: 18.78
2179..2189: 19.04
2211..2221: 19.58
